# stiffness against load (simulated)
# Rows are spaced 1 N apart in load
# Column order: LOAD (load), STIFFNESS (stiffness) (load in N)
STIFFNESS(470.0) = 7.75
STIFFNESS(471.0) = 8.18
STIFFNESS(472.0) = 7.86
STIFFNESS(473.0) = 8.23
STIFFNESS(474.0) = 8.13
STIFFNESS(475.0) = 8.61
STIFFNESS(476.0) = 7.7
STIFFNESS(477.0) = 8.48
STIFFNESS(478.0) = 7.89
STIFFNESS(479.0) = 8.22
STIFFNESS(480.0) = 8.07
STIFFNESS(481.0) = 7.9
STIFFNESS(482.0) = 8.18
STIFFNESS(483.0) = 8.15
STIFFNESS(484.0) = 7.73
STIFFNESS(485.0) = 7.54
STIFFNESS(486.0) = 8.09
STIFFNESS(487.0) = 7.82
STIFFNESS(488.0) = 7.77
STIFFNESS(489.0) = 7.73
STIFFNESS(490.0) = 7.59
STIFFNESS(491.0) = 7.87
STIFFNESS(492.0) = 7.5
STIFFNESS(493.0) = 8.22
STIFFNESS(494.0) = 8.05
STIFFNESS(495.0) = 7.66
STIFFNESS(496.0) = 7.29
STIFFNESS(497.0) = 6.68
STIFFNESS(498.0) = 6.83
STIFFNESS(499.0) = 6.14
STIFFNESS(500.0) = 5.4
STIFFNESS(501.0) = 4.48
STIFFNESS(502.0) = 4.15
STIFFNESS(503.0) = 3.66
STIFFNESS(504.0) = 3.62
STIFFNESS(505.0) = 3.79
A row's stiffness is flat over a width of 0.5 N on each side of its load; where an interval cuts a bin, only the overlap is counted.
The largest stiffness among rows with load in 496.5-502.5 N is 6.83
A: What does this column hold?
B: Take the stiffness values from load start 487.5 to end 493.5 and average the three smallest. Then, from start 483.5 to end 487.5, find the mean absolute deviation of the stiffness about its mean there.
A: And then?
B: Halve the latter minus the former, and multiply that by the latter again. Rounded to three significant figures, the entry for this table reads -0.596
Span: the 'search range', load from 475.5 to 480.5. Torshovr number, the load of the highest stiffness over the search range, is 477.0 N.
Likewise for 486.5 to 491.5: 491.0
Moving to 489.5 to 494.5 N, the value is 493.0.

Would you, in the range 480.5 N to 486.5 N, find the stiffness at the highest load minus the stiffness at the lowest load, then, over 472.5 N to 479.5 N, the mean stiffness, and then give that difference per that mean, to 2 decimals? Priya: 0.02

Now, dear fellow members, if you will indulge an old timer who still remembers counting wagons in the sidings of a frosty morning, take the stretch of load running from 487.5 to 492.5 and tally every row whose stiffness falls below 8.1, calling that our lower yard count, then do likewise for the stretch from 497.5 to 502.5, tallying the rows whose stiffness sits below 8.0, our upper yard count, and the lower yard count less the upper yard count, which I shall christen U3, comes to 0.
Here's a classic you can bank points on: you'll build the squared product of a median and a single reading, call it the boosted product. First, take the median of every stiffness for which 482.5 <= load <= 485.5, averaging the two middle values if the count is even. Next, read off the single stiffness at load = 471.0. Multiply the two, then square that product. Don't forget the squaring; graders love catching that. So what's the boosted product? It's 3998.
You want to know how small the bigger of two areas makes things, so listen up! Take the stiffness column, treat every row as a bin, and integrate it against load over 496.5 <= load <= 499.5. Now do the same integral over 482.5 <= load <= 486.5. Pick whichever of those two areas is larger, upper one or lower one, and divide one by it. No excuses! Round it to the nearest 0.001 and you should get 0.032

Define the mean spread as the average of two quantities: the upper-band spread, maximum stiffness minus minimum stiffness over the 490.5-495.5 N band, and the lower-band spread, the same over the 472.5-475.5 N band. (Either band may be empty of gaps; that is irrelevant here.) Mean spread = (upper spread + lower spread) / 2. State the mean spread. 0.60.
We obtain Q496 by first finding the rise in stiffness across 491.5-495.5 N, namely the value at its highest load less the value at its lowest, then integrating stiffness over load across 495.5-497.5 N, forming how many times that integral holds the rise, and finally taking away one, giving 86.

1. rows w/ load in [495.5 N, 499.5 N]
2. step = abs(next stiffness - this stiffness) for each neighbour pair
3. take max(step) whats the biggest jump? 0.7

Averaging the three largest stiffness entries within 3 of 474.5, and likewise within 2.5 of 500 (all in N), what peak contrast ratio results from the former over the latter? 1.38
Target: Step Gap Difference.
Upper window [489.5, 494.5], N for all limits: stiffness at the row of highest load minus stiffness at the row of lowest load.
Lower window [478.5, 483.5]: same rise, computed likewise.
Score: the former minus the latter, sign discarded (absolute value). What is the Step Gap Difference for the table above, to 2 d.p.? 0.53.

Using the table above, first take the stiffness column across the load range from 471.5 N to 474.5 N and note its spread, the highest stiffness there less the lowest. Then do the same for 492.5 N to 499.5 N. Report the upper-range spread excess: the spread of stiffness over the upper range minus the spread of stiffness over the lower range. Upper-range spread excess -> 1.7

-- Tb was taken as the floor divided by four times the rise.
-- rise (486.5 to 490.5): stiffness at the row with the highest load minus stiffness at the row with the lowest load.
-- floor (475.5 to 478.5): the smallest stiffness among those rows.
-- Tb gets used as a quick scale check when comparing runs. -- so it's -8.4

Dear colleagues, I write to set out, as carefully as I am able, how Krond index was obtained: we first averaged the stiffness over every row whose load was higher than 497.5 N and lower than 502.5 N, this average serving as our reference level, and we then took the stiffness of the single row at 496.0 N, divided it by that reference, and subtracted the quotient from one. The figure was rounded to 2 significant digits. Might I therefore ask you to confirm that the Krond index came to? -0.35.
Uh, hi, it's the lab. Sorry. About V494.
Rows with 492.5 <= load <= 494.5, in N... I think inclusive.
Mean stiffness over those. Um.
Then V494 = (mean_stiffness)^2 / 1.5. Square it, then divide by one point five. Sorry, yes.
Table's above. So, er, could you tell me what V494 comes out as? 44.1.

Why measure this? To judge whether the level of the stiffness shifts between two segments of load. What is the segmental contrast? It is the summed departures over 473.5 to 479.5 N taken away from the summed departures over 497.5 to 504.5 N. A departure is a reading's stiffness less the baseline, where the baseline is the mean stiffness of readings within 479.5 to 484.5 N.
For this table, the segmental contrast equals -23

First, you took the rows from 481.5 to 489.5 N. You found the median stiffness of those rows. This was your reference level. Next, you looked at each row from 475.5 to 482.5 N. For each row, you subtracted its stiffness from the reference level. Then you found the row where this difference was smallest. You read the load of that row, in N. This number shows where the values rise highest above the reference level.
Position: 477.0 N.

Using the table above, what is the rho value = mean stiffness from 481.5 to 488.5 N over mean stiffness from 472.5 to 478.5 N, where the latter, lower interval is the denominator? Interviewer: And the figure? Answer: 0.966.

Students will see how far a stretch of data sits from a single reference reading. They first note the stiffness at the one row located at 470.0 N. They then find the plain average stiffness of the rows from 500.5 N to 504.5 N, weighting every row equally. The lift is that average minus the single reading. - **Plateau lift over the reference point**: -3.8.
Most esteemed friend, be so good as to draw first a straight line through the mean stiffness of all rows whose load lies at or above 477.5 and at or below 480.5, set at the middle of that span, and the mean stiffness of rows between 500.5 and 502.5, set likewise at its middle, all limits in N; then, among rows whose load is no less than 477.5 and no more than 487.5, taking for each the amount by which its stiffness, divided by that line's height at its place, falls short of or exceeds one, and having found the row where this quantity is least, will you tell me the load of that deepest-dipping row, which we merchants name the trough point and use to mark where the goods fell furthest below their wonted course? 478.0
